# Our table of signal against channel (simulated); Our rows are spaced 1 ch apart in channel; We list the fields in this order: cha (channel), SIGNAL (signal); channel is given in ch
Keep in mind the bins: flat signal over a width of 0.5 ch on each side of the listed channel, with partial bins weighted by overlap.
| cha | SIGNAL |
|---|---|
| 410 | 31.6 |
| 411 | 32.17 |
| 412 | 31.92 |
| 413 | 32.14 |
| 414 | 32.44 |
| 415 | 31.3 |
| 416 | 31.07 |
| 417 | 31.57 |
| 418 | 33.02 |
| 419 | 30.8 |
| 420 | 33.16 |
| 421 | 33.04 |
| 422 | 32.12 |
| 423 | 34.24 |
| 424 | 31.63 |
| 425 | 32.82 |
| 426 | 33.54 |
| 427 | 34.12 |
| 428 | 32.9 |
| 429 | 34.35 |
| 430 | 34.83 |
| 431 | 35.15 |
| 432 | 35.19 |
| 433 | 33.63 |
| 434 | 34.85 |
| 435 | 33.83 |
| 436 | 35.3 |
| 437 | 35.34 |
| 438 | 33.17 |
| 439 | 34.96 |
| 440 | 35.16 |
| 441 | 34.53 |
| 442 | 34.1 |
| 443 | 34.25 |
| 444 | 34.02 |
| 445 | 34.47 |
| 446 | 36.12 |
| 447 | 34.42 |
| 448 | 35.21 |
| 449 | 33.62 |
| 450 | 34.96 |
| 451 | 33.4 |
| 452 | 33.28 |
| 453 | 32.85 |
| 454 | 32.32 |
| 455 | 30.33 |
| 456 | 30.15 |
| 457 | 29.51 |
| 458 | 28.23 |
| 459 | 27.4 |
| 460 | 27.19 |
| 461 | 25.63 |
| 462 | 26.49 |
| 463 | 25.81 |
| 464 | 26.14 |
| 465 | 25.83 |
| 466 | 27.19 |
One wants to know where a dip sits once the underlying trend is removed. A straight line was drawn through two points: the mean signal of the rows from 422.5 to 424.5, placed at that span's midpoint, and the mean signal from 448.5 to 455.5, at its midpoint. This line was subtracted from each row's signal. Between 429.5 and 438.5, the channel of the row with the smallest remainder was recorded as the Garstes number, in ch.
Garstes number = 438 ch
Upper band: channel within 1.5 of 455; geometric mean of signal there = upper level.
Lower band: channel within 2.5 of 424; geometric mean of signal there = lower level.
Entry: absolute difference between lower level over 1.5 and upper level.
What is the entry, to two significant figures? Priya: 9.0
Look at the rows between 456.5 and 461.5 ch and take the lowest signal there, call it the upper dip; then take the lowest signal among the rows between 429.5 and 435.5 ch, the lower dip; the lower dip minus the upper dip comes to 8.0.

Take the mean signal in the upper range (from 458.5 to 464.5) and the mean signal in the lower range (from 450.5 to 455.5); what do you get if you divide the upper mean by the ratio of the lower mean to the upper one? 21.6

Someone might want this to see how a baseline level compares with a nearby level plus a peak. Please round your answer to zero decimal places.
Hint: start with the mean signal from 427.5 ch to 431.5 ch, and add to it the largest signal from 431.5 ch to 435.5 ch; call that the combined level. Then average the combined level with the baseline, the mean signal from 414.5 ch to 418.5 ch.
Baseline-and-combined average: 51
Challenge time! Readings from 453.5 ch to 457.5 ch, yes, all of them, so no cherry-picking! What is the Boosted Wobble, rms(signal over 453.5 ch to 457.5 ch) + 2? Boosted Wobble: 32.6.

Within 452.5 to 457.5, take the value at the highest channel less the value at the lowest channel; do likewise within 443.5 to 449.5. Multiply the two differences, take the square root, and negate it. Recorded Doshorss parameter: -1.2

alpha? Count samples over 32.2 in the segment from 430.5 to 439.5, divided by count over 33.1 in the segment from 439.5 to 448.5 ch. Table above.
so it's 1.0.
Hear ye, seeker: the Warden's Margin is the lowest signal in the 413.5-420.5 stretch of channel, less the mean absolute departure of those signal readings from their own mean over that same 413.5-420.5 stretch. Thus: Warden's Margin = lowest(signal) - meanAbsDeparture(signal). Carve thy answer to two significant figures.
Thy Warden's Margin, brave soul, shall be 30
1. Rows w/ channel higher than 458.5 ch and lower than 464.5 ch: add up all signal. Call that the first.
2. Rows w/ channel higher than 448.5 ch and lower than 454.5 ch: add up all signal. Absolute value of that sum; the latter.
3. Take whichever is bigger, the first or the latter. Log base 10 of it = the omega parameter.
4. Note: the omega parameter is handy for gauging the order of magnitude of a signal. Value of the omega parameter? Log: 2.30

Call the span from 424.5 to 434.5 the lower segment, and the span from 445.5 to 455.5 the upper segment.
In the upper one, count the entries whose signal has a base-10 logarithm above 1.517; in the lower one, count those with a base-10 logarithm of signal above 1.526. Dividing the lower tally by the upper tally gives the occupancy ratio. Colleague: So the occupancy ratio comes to 1.0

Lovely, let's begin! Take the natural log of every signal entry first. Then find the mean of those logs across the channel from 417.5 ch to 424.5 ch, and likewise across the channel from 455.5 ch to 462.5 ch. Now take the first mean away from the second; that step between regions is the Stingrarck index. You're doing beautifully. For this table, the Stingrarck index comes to -0.16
